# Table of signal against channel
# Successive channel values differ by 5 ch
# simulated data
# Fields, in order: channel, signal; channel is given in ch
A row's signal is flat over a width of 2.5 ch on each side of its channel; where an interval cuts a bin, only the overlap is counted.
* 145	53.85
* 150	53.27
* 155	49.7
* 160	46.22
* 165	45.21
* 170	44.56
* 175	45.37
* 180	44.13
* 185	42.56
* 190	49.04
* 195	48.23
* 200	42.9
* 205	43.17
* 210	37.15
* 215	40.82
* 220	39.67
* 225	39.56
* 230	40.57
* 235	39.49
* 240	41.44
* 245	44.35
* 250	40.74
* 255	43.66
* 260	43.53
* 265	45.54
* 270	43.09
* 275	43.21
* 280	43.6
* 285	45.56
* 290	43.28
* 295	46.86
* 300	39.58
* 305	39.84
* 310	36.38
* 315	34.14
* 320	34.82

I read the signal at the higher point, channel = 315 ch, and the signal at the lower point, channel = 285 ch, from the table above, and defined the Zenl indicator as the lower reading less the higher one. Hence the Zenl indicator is 11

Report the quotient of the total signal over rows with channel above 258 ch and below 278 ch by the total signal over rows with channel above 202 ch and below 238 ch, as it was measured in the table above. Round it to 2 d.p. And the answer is 0.63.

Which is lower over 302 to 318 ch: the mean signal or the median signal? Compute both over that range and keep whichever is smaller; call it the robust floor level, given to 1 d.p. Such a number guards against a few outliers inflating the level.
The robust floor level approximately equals 36.4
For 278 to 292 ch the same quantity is 43.6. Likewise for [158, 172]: 45.2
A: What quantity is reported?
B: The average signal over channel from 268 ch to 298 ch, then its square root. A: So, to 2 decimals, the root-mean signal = 6.65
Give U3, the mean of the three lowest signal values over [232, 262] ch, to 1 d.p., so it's 40.6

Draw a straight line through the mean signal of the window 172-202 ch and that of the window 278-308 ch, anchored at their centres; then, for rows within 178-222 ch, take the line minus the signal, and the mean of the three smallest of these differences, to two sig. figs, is -1.8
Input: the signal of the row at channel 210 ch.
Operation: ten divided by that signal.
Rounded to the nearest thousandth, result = 0.269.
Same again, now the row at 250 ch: 0.245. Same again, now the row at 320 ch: 0.287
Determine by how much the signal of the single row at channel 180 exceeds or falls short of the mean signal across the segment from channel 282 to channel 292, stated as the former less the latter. -0.3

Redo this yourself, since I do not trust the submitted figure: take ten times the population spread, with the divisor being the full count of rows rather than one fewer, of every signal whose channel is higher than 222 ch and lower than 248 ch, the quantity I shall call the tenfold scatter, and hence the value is 18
